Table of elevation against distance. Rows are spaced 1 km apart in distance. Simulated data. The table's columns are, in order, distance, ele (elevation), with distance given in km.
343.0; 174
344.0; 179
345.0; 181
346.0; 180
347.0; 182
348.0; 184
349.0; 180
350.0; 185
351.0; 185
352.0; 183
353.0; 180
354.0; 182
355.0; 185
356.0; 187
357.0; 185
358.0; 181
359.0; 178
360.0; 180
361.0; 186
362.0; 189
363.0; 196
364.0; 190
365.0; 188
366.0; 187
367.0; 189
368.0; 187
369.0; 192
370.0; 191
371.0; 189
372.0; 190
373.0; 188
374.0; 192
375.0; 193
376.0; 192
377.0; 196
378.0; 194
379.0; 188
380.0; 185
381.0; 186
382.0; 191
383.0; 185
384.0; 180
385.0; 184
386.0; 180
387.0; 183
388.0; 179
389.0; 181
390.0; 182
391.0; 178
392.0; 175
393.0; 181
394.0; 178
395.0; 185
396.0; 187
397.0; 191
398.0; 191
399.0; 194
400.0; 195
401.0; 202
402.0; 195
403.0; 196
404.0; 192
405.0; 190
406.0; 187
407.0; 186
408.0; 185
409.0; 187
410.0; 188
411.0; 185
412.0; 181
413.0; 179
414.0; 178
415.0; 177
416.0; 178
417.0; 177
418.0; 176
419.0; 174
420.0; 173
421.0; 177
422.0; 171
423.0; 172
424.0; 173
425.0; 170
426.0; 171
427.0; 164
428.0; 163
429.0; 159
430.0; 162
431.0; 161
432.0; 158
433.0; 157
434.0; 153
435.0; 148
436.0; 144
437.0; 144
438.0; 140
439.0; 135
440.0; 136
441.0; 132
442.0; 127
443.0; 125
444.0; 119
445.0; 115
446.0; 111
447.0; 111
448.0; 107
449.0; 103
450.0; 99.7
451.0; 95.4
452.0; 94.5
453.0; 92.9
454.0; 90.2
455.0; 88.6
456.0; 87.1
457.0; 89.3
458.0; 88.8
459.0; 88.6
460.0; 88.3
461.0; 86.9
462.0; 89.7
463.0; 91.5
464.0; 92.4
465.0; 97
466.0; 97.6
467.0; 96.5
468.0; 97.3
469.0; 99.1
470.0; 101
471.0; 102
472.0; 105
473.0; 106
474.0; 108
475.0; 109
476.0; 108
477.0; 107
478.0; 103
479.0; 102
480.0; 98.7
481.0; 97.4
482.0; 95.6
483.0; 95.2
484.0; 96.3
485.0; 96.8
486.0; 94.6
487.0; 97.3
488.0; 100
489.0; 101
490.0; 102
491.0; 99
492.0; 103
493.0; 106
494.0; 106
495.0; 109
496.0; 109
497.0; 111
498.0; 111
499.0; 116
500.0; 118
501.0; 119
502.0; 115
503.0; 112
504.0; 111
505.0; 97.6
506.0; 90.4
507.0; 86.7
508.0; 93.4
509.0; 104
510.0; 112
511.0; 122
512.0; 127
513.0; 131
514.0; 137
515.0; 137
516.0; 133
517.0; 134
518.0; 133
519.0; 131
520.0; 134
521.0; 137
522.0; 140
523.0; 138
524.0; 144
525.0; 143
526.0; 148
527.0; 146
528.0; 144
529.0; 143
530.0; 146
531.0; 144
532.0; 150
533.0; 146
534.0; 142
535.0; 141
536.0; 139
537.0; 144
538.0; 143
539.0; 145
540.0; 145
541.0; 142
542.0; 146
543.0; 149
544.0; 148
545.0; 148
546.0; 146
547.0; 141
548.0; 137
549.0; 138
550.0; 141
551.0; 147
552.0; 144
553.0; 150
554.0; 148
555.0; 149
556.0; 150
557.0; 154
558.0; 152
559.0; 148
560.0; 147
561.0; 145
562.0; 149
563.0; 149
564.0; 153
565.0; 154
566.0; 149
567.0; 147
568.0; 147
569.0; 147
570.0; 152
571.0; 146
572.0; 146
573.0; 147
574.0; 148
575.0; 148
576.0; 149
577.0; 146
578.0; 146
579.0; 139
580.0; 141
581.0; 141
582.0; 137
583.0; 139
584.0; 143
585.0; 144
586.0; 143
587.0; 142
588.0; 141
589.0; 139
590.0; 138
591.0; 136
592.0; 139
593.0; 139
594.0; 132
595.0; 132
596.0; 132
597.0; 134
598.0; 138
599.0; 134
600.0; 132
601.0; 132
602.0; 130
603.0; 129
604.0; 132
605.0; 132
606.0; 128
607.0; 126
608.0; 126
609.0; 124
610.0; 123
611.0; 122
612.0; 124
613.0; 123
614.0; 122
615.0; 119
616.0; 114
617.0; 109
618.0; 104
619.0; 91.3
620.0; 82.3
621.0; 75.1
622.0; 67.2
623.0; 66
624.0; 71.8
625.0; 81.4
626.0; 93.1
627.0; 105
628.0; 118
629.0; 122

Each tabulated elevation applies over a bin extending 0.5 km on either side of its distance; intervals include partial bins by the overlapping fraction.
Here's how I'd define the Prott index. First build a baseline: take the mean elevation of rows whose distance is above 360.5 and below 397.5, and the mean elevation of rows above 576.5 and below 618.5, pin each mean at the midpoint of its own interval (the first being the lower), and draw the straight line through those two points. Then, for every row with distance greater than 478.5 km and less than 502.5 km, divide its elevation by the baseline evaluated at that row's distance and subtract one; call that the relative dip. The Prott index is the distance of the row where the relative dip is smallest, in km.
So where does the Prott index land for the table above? 486.0 km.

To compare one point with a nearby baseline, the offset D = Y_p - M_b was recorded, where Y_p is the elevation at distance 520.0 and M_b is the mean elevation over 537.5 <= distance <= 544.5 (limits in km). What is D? -11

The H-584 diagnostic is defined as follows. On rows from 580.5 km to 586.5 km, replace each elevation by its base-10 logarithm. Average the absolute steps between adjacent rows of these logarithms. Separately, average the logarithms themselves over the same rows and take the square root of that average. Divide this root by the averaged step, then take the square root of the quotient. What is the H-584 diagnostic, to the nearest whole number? 14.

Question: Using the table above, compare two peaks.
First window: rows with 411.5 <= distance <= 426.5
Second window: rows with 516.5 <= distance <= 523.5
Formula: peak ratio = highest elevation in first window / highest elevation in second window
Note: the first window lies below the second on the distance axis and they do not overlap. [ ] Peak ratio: 1.3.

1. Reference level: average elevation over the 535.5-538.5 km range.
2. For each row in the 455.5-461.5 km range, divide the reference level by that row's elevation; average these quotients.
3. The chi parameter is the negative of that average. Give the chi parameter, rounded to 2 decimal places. -1.61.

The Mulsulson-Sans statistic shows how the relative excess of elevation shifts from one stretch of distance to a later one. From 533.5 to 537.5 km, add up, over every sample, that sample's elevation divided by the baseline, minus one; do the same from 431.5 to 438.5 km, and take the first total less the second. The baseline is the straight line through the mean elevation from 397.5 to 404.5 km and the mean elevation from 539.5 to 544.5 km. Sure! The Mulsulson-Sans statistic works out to 1.1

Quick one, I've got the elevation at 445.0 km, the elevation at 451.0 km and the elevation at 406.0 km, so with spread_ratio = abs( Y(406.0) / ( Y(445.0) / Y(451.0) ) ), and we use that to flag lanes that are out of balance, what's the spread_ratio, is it 155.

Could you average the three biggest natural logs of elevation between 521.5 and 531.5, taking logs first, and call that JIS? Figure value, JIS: 4.99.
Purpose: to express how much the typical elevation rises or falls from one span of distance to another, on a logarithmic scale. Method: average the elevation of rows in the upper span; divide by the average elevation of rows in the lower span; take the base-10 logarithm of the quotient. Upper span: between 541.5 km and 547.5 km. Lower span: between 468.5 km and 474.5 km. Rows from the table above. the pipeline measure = 0.15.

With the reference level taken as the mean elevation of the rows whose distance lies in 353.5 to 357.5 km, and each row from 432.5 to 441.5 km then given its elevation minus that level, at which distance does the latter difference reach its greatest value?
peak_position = 433.0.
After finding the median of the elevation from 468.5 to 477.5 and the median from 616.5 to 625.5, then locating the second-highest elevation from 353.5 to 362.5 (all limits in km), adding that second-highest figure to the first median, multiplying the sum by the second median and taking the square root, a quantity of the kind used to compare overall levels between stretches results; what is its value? 154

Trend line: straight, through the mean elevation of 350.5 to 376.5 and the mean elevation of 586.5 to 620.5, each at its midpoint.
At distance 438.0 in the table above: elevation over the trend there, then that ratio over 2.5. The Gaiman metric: 0.33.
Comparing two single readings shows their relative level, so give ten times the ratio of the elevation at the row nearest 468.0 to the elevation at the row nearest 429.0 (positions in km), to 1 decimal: 6.1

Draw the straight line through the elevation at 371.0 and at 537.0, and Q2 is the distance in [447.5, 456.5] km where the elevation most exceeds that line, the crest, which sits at 448.0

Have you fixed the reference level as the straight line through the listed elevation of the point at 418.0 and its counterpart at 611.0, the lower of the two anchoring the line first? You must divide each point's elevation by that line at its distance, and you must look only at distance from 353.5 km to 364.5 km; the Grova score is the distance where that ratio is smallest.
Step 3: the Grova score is 359.0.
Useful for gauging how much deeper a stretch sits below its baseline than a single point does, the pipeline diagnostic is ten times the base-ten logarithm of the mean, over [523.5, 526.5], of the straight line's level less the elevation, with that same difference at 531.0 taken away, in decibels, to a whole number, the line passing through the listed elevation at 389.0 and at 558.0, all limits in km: -15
